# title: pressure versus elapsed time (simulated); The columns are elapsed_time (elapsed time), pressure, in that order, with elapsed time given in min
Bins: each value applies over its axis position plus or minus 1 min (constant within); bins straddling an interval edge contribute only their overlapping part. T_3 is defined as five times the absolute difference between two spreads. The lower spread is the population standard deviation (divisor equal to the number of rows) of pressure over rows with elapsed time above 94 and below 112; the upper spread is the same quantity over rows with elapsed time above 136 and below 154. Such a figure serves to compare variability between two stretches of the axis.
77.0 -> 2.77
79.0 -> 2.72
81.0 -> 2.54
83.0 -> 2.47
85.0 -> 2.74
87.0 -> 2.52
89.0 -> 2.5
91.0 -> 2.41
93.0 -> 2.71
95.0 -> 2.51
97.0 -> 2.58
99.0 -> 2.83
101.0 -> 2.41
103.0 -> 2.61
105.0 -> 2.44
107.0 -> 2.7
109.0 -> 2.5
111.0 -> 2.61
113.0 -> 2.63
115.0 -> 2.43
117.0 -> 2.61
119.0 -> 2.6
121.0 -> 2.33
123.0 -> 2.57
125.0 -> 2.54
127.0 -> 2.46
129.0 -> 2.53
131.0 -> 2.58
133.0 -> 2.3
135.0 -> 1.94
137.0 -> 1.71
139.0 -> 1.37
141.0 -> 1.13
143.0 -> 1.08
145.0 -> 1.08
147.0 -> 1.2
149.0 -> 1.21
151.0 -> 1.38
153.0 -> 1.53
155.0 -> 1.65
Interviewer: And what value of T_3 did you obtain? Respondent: 0.40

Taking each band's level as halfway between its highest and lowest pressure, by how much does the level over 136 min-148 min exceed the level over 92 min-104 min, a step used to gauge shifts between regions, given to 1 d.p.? -1.2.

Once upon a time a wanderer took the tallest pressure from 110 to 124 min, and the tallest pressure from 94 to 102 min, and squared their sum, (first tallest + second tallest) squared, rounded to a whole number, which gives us 30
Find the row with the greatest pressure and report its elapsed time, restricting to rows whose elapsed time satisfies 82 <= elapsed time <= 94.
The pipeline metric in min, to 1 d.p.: 85.0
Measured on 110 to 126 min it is 113.0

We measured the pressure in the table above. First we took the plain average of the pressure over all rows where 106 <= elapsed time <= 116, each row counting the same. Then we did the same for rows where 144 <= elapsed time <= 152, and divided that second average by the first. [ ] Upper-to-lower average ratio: 0.47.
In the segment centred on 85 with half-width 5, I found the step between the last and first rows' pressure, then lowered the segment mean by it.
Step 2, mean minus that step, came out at 2.59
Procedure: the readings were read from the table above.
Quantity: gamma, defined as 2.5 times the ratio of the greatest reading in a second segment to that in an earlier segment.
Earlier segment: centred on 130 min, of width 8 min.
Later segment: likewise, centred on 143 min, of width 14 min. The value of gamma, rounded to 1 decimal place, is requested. 1.7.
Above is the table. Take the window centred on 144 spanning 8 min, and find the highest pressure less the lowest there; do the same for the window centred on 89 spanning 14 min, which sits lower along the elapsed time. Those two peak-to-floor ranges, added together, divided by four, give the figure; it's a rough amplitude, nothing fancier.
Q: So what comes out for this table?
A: 0.11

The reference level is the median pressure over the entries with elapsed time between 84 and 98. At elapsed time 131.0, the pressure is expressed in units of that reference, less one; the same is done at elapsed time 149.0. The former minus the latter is 0.54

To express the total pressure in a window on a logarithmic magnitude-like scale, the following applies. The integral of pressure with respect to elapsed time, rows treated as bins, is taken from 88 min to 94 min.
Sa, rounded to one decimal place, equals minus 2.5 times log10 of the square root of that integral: -1.5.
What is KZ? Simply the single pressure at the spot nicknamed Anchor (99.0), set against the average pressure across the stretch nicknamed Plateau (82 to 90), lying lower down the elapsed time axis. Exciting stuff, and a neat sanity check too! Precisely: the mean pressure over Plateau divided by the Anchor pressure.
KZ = 0.90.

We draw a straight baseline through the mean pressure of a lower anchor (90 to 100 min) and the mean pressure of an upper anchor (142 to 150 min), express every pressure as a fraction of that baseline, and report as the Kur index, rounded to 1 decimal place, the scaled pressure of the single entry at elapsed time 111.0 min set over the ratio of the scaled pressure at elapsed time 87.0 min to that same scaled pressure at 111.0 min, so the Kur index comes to 1.7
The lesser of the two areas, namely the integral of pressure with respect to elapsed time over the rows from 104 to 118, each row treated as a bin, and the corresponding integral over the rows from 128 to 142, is 27.1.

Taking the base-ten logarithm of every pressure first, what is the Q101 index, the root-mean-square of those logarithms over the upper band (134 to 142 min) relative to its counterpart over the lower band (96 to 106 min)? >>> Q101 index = 0.48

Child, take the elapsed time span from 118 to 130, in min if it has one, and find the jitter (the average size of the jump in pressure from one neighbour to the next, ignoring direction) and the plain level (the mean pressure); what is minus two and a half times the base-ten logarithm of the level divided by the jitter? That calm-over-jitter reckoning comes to -3.1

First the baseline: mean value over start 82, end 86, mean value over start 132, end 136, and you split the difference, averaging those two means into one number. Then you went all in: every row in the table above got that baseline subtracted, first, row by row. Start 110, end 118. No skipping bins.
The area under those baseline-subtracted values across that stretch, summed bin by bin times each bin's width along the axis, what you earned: 1.66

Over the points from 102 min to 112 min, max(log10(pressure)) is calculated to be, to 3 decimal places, 0.431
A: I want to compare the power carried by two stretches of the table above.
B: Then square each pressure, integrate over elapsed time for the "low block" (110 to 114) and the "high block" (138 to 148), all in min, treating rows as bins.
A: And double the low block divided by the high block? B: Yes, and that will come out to 4.0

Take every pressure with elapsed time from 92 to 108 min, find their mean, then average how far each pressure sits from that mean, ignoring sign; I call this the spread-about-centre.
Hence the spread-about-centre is 0.114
